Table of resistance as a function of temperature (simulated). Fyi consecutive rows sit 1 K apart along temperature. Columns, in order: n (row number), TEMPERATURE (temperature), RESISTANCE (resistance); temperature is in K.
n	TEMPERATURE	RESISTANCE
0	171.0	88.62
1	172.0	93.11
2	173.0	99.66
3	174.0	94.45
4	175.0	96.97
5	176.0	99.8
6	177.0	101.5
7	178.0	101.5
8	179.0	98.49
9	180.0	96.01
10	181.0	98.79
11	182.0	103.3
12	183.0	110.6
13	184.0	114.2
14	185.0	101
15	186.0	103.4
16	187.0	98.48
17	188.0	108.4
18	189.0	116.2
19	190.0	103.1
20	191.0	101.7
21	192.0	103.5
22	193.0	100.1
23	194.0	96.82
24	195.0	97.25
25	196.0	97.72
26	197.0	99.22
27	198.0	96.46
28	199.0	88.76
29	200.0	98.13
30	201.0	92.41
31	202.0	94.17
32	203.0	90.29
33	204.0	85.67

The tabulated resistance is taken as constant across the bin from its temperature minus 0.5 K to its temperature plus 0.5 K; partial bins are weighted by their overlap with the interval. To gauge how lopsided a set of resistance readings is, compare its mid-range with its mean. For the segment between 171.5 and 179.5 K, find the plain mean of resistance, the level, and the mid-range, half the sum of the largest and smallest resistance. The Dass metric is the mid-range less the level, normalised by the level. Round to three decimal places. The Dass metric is -0.009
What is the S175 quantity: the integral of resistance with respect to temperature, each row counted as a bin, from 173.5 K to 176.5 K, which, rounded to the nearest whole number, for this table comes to 291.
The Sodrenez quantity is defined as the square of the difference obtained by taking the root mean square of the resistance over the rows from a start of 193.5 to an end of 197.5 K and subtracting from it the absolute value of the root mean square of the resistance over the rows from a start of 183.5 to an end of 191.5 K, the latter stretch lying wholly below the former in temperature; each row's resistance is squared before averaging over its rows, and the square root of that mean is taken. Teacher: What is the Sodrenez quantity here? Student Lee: 68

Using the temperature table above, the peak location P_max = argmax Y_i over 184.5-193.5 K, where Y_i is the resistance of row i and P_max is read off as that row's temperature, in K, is 189.0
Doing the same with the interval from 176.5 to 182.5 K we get 182.0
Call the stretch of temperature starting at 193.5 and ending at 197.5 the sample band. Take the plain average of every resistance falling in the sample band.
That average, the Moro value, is 98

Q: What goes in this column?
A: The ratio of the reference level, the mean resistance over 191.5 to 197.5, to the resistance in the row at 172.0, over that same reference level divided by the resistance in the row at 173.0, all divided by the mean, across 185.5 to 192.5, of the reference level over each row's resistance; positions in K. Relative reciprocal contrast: 1.13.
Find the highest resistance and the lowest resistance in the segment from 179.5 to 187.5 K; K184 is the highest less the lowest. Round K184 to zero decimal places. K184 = 18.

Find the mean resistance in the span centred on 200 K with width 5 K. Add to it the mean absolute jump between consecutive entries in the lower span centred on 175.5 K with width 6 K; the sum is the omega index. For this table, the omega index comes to 96.4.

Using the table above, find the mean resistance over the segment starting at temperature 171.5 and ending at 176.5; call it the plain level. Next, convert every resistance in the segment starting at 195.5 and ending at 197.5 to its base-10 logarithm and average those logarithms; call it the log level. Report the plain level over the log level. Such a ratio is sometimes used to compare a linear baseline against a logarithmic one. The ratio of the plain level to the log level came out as 48.6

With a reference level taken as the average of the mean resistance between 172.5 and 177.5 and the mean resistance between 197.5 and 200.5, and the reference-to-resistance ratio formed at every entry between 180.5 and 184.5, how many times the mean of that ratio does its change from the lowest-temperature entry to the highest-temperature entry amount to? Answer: -0.15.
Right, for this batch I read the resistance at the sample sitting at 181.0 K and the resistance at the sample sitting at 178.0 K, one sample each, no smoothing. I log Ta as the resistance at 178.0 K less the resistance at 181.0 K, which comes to 3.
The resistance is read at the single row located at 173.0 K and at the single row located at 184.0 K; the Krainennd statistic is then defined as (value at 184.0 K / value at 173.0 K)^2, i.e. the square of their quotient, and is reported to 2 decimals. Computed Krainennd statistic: 1.31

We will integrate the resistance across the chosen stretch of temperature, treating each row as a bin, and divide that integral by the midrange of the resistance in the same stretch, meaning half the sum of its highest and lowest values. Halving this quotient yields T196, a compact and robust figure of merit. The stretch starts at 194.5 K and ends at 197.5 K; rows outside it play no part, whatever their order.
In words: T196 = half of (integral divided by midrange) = 1.5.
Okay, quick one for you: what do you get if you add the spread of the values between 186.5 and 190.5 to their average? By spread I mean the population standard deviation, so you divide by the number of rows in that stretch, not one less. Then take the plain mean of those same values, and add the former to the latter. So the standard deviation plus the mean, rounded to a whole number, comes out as 113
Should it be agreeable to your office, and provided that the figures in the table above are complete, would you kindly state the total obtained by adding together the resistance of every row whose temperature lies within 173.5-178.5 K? 494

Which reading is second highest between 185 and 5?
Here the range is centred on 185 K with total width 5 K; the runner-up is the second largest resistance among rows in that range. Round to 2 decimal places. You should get 110.60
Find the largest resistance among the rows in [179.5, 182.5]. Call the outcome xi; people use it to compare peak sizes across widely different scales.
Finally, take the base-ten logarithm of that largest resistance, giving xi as 2.014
